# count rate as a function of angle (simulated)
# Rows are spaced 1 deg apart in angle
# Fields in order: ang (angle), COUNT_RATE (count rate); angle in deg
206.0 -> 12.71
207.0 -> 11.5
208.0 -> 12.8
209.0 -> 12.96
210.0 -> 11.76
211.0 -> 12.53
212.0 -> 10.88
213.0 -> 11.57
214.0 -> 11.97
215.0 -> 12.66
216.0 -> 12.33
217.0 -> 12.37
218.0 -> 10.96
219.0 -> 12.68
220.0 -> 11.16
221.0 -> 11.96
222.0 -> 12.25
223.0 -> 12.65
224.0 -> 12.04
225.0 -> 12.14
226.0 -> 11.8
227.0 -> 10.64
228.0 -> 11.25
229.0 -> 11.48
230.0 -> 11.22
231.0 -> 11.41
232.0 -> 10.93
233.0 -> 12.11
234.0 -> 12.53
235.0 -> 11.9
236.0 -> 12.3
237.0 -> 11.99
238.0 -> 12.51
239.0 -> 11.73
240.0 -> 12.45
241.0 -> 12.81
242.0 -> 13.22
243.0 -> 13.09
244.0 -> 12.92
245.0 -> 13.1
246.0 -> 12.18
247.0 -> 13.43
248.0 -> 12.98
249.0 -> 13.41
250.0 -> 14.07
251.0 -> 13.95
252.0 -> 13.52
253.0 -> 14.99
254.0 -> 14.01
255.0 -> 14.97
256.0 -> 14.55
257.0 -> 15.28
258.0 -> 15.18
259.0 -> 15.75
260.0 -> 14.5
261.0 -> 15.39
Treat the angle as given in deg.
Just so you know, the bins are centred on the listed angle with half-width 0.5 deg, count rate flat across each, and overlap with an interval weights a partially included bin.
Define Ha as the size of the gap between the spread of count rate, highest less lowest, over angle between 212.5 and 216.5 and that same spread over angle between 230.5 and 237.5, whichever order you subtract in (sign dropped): 0.5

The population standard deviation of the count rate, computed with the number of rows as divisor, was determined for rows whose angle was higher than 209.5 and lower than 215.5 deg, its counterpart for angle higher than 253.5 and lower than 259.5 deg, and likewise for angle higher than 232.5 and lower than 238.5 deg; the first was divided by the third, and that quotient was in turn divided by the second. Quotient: 4.4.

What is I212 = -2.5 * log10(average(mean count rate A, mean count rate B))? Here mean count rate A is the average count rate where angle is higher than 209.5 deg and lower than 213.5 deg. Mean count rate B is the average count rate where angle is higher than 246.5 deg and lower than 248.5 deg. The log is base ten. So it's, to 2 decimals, -2.74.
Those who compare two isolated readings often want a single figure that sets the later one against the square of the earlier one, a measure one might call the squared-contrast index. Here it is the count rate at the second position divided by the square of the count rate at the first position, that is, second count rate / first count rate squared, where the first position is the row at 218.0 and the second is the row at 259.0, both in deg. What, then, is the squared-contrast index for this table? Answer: 0.13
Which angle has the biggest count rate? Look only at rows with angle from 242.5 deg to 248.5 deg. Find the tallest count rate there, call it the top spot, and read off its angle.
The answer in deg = 247.0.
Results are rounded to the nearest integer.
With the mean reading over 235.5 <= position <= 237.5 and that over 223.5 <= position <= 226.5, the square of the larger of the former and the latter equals 148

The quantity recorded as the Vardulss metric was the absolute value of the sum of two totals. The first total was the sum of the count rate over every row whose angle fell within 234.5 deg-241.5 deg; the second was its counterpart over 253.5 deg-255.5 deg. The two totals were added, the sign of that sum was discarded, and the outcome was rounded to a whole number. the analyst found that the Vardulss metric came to 115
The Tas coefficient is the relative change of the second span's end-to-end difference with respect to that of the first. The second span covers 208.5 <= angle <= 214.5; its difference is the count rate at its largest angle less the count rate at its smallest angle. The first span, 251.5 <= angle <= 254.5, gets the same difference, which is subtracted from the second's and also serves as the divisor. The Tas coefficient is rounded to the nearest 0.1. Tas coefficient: -3.0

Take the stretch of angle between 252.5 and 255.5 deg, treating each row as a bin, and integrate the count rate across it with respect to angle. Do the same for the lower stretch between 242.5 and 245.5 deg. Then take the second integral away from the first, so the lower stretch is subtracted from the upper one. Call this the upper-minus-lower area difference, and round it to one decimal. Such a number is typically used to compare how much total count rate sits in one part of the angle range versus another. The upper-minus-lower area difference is 4.9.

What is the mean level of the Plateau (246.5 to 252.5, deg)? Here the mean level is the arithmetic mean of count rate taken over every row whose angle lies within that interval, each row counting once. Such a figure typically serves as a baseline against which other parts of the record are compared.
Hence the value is 13.56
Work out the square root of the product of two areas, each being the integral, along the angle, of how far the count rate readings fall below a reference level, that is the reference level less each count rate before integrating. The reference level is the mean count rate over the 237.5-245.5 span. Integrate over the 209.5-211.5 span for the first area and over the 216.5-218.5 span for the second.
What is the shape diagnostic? 1.6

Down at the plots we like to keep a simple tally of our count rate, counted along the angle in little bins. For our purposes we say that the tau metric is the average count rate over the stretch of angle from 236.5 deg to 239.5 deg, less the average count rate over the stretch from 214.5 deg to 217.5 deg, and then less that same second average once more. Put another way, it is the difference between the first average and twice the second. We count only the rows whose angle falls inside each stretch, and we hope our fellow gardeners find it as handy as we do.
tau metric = -12.8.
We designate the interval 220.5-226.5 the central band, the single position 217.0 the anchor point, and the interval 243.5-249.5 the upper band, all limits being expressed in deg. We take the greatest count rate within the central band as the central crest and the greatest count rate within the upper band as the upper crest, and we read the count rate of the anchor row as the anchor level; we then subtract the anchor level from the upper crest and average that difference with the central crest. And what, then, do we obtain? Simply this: 6.9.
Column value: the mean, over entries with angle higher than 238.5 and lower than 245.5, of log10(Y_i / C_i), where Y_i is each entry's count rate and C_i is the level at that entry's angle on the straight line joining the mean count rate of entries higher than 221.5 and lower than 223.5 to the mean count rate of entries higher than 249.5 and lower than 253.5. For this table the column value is -0.027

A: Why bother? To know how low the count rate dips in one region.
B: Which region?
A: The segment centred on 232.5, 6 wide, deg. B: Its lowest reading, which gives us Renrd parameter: 10.93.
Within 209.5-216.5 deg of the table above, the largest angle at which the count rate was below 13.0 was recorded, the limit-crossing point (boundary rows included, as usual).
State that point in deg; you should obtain 216.0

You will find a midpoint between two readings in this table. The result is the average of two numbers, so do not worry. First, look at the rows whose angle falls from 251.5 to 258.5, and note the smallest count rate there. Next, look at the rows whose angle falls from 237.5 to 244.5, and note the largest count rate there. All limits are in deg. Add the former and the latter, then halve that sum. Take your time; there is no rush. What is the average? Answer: 13.4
